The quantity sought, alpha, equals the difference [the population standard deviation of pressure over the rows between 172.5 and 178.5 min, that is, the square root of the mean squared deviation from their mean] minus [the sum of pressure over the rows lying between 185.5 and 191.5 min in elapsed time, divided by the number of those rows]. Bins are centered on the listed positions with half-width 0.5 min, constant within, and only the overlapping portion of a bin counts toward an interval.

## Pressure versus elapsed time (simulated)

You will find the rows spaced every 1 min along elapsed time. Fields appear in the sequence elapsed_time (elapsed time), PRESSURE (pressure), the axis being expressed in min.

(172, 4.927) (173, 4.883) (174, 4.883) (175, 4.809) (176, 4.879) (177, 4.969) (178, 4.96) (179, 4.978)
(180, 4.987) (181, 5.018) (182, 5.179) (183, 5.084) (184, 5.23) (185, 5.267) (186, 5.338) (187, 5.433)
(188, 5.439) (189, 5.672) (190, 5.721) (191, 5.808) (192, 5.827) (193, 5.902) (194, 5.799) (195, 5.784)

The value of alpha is -5.5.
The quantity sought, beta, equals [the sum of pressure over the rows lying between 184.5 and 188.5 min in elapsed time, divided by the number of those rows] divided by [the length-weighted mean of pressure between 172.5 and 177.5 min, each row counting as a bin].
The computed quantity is 1.10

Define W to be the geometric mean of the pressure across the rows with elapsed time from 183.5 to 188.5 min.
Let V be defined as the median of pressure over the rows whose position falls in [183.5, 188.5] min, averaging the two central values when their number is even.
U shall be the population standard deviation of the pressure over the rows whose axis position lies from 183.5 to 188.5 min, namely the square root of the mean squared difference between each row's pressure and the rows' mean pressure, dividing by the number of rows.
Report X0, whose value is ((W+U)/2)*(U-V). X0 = -14.3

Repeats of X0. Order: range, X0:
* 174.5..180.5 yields -12.2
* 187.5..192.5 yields -16.3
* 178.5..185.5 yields -13.0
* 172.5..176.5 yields -11.9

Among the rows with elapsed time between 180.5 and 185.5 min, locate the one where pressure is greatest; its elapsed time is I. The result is 185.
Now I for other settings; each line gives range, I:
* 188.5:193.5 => 193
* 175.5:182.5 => 182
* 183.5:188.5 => 188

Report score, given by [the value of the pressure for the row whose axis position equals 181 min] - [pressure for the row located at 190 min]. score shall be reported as -0.70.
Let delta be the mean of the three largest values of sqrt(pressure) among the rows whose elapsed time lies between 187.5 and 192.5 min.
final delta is 2.41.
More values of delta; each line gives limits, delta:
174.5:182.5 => 2.25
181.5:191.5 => 2.39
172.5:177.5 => 2.22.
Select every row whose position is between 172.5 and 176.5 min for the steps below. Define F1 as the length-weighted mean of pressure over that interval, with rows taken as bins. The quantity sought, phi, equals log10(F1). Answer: 0.687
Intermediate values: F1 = 4.9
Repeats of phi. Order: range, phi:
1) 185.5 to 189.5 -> 0.738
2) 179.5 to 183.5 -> 0.705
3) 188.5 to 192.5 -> 0.760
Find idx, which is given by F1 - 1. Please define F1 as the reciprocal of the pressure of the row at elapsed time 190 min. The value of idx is -0.825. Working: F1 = 0.175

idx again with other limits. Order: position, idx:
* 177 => -0.799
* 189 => -0.824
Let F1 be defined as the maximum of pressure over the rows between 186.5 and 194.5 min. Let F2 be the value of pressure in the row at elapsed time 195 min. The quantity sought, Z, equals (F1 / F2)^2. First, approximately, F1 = 5.902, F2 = 5.784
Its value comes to 1.04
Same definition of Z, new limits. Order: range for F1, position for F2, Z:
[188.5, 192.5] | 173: 1.42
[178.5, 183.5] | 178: 1.09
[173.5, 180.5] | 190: 0.76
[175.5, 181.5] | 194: 0.75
